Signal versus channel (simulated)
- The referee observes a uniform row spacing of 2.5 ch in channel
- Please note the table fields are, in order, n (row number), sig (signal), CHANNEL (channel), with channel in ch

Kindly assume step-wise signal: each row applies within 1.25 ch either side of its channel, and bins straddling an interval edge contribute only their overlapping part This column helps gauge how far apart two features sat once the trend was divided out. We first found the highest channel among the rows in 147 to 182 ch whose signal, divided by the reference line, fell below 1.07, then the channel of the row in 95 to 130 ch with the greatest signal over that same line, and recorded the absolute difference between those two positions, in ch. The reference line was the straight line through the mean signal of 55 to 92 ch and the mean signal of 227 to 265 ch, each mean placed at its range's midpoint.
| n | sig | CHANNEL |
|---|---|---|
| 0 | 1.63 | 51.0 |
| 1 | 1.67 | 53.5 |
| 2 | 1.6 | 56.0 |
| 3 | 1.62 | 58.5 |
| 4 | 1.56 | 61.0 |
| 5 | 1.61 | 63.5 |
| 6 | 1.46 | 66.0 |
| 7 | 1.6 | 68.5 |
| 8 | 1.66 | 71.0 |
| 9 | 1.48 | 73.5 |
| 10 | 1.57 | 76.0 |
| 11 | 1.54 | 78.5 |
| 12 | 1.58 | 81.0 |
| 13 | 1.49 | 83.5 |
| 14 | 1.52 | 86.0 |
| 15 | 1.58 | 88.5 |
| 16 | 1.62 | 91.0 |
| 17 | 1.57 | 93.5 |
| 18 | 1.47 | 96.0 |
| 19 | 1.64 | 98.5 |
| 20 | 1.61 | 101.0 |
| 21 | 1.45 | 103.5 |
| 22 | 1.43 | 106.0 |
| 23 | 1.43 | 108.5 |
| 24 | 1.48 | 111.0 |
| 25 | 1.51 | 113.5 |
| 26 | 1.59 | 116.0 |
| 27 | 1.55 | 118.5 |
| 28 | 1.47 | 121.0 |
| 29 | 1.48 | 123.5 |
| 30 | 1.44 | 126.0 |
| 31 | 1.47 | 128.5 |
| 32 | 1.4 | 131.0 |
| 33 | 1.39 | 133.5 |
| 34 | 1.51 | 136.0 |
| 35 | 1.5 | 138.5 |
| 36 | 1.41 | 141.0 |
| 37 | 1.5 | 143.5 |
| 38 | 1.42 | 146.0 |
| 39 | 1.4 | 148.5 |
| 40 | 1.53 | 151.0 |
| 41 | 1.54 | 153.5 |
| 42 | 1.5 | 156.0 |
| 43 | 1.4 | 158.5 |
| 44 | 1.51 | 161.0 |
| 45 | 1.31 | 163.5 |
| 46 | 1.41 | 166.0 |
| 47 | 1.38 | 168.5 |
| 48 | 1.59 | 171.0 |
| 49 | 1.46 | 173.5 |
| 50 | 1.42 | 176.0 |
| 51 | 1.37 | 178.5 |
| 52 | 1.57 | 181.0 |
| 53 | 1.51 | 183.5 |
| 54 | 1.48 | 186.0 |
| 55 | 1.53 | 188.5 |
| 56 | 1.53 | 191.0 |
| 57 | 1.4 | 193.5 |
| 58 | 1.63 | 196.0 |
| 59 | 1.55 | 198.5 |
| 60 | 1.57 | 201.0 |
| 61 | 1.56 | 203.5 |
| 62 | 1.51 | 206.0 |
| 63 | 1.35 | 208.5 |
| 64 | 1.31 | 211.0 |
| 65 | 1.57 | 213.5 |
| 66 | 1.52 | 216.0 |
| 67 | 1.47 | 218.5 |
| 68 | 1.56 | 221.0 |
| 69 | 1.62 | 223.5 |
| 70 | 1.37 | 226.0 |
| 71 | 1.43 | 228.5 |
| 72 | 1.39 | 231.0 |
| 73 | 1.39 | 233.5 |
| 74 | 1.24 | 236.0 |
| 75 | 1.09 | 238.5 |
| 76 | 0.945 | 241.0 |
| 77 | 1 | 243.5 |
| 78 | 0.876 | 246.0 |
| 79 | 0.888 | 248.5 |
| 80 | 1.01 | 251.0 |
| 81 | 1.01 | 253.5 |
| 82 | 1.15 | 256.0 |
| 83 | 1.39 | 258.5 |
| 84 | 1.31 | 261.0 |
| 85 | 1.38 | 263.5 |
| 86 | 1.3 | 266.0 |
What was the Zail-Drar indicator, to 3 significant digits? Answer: 80.0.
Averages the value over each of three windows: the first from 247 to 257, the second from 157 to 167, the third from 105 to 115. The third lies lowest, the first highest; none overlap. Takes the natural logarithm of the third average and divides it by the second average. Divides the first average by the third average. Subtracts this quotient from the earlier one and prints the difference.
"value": -0.42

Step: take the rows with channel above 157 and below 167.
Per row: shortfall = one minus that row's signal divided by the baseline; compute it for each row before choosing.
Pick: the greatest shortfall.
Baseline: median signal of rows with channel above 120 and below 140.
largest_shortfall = 0.11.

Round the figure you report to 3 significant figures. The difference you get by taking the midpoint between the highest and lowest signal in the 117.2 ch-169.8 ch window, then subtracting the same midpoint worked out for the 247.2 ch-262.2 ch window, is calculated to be 0.291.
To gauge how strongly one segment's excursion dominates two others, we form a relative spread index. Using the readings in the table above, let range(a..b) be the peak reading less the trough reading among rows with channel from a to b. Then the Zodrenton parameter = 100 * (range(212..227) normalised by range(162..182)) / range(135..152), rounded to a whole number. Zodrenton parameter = 687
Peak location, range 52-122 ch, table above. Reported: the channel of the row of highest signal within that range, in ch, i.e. 53.5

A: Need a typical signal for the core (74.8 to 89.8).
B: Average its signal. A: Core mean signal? 1.55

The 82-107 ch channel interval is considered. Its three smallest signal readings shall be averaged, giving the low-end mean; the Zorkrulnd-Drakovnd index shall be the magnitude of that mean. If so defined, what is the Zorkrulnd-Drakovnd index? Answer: 1.45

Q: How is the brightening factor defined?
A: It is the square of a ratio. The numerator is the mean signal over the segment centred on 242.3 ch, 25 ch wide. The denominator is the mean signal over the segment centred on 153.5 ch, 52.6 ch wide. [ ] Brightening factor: 0.56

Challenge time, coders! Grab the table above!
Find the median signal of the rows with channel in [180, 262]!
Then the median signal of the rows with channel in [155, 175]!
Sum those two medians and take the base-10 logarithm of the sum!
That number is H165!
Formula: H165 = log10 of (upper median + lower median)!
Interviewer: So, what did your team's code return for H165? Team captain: 0.453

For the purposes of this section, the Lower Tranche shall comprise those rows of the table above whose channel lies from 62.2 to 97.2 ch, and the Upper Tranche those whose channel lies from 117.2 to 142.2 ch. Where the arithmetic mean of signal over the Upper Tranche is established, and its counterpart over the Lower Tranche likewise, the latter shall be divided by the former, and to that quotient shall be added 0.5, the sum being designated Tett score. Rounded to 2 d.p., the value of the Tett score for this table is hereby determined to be 1.56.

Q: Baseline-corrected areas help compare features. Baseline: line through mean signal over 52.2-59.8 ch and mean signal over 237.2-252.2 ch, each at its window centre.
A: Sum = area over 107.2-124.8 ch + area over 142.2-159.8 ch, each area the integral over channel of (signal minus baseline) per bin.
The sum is 4.5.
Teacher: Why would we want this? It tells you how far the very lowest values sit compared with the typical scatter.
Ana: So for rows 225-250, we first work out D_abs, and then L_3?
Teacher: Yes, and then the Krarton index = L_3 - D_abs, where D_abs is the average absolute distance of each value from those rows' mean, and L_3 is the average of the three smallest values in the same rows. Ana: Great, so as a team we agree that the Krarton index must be 0.70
